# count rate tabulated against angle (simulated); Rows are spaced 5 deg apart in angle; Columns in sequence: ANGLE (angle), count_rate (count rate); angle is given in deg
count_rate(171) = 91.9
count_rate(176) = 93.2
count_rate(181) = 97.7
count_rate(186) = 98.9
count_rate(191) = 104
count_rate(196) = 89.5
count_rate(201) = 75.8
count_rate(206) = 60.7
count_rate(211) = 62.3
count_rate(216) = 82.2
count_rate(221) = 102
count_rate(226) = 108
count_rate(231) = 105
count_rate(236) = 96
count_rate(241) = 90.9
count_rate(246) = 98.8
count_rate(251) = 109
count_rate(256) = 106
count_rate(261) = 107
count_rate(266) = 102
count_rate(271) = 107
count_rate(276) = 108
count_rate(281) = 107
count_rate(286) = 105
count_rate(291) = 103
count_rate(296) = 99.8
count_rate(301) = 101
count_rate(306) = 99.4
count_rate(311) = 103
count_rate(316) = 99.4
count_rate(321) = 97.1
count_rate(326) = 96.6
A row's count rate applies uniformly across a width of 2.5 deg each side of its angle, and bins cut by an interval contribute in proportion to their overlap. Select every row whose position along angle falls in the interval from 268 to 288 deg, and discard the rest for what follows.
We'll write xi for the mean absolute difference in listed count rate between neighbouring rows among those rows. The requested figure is 1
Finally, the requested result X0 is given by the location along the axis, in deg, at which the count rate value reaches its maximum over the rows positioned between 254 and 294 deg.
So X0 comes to 276 deg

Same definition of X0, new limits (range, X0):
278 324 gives 281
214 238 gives 226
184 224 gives 191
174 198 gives 191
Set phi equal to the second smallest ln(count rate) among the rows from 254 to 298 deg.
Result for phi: 4.62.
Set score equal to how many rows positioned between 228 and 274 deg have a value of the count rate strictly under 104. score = 4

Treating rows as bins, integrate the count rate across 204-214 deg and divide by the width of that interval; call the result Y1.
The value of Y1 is 63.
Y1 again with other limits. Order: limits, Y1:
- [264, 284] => 106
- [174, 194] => 98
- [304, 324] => 100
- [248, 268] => 106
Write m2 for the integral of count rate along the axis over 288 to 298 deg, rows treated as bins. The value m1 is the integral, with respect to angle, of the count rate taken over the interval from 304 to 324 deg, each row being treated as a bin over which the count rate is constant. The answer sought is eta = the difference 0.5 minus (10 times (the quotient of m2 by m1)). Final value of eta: -4.6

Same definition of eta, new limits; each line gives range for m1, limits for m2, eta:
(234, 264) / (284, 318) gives -10.8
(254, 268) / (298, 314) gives -10.5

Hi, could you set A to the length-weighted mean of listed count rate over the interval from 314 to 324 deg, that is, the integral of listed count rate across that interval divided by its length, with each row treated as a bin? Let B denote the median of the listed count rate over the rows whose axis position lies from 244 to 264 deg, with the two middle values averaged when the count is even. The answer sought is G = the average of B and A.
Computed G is 102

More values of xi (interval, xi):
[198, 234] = 11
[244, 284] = 4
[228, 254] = 8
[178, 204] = 9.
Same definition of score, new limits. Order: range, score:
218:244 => 3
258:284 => 1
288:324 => 7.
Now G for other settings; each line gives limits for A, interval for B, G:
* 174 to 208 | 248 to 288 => 98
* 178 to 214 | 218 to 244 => 93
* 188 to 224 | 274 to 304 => 93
